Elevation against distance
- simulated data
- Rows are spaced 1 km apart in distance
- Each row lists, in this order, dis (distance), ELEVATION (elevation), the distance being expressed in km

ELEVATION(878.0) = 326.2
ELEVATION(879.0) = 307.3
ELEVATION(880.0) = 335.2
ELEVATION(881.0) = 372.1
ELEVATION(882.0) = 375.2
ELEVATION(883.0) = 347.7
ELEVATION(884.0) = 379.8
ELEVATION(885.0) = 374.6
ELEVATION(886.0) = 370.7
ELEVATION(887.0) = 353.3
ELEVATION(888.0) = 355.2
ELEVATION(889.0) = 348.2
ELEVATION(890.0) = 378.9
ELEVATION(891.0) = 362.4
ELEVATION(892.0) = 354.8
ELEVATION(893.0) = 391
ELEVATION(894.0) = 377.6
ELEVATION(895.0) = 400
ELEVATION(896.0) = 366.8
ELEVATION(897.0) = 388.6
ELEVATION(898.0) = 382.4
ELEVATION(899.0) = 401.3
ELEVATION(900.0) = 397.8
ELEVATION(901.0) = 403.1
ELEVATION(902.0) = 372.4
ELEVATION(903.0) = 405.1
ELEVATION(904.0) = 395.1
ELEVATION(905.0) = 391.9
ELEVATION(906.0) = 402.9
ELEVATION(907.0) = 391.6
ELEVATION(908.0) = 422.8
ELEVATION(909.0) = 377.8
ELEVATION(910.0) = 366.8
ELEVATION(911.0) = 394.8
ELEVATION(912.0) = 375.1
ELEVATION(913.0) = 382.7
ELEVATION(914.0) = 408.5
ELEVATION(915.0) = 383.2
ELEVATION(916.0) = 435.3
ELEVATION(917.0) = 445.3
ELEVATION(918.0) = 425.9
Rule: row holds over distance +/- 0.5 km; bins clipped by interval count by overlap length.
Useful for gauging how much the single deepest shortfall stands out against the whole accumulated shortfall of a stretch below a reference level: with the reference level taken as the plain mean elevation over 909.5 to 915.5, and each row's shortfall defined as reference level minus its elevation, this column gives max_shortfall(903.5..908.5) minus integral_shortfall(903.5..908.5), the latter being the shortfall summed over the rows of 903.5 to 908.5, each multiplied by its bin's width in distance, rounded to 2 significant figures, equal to 72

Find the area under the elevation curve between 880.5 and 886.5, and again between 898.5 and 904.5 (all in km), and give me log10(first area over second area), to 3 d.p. -0.029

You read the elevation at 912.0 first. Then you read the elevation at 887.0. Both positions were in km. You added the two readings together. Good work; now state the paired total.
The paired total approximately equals 728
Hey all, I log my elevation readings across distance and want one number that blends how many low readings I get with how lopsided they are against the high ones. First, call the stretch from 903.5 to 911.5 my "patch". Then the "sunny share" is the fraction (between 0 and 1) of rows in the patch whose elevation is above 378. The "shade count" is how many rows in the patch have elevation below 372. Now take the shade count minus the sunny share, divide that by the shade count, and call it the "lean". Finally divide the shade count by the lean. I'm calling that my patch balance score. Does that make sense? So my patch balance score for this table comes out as 4.0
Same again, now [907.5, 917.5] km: 3.3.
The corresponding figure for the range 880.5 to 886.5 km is 2.2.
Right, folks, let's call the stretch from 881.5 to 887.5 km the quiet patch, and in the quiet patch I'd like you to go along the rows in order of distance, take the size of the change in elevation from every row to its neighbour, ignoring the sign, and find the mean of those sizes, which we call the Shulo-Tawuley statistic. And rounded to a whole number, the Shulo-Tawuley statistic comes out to 17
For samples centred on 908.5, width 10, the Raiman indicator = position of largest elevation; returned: 908.0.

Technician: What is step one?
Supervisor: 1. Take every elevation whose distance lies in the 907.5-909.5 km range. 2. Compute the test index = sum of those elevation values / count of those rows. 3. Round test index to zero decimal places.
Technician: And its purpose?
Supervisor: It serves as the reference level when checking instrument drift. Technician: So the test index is 400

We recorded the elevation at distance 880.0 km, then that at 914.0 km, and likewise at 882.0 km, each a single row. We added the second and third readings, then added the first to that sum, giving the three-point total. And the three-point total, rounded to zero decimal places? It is 1119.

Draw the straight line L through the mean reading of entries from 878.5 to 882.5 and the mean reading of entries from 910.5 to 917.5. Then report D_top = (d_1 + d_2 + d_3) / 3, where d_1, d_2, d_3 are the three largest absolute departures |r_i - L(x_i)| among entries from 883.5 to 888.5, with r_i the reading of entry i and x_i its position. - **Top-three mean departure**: 20.0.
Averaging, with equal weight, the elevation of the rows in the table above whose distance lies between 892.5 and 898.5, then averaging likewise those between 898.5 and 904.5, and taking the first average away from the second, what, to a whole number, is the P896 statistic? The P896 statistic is 11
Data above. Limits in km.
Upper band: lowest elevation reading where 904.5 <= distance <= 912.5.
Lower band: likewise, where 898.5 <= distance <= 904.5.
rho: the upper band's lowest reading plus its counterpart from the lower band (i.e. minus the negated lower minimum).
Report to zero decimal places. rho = 739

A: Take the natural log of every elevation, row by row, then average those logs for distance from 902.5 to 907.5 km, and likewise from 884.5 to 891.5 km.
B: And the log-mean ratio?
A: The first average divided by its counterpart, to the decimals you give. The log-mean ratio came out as 1.02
